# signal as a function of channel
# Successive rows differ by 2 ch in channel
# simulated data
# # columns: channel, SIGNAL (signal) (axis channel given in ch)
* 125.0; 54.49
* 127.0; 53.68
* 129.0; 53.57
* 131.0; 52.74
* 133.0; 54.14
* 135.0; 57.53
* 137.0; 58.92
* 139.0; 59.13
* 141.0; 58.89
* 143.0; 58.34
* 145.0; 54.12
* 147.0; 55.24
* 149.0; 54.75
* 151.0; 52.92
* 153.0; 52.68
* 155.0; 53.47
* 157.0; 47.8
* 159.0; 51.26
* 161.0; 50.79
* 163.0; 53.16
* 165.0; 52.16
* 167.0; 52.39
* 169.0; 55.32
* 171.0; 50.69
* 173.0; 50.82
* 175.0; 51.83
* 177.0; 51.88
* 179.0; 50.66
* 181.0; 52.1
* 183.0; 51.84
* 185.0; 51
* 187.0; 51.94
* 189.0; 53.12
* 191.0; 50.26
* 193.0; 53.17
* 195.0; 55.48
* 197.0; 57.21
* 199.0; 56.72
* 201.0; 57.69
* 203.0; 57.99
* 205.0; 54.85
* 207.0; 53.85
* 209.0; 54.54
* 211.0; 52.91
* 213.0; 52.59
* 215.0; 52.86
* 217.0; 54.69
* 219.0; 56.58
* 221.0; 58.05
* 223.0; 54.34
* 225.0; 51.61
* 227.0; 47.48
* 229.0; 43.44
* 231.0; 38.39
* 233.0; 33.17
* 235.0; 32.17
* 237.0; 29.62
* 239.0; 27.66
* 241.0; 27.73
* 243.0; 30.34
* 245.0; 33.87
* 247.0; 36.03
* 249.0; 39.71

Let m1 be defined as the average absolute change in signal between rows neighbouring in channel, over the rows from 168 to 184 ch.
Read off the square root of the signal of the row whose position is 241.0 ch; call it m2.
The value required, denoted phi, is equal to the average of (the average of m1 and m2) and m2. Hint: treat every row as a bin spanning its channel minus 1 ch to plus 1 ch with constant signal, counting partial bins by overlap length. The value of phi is 4.3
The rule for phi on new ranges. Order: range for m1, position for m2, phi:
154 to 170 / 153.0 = 6.0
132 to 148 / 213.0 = 5.8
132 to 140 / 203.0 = 6.1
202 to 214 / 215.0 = 5.8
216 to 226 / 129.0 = 6.1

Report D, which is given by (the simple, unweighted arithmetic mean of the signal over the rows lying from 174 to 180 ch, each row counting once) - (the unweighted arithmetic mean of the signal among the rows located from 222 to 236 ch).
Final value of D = 9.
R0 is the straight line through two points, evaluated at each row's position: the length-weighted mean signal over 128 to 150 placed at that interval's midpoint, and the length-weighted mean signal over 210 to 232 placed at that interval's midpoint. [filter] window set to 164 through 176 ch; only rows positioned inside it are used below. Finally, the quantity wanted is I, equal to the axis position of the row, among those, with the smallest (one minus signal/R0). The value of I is 169.0 ch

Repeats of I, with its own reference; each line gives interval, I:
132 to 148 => 139.0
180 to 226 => 221.0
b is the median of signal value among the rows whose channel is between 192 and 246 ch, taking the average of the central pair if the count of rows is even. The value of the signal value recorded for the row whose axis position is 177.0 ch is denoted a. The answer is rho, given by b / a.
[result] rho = 1.02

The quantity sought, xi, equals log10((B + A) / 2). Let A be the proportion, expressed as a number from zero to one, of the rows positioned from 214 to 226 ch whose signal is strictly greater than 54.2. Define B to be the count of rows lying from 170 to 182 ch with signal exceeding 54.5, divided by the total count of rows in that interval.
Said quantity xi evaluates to -0.48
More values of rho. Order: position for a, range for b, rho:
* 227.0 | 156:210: 1.10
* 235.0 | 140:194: 1.62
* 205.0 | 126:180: 0.97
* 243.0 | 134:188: 1.73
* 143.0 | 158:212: 0.90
